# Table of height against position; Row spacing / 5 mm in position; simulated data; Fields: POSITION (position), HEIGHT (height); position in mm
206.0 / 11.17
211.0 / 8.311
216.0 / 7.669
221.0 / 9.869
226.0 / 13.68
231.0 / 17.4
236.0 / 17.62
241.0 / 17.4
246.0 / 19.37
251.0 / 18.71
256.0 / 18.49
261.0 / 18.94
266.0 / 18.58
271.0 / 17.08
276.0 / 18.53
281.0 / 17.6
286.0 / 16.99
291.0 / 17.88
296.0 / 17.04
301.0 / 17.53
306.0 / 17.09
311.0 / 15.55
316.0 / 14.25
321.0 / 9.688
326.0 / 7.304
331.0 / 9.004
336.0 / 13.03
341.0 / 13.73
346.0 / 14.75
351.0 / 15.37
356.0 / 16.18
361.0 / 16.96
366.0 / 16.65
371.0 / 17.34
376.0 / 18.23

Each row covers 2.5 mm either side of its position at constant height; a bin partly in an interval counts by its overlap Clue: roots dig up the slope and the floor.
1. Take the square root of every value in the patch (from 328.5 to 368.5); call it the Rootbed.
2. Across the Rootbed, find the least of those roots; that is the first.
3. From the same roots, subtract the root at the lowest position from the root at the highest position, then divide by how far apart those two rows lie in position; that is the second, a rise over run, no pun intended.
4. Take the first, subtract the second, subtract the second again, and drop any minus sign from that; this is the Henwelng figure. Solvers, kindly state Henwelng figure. 2.94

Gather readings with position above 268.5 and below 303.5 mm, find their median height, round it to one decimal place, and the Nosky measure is 17.5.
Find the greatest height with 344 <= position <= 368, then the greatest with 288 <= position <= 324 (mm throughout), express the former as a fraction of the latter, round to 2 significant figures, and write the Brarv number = 0.95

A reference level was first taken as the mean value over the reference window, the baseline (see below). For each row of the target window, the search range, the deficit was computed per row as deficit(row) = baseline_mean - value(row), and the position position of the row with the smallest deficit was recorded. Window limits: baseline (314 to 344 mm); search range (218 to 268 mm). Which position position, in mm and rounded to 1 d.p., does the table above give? 246.0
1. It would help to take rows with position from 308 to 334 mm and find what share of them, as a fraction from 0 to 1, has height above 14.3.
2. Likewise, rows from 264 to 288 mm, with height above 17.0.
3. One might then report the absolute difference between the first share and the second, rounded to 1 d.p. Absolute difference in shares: 0.6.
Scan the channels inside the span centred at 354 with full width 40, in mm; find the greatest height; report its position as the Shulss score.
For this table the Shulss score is 371.0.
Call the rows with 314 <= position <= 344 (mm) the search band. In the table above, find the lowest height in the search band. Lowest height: 7.304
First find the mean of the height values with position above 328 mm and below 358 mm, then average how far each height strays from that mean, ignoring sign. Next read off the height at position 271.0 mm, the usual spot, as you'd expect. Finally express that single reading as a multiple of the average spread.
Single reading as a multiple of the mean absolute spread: 10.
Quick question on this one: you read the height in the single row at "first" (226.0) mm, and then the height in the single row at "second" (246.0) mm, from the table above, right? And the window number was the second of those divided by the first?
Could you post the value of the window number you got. 1.4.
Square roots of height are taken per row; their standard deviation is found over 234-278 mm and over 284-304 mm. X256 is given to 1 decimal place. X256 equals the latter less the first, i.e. 0.0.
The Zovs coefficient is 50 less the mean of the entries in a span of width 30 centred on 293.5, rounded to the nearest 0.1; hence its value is 32.6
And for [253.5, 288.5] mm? 32.0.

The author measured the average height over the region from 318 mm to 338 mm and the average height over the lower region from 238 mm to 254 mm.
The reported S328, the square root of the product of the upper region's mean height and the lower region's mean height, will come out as 13.4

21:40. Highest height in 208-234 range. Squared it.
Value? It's 303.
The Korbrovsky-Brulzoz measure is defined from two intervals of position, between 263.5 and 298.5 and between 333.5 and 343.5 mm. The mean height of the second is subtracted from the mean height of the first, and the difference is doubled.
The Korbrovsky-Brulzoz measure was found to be 9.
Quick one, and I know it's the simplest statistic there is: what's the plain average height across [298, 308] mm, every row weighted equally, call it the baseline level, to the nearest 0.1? 17.3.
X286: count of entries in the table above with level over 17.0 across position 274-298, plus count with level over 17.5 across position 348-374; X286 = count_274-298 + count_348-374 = 4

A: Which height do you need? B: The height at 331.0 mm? 9.004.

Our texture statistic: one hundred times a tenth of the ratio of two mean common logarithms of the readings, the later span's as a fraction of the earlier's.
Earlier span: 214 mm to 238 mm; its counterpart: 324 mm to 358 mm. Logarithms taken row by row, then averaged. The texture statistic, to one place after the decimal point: 9.9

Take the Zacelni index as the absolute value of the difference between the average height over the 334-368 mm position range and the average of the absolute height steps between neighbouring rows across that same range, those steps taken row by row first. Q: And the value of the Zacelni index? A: 14.5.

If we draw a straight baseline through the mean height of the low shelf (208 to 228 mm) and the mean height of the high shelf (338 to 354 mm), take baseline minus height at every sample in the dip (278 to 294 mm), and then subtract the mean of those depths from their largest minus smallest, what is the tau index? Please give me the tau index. 5.9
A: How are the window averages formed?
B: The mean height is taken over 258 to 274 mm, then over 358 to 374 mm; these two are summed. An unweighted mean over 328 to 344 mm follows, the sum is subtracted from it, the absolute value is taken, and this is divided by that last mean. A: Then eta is 2.0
